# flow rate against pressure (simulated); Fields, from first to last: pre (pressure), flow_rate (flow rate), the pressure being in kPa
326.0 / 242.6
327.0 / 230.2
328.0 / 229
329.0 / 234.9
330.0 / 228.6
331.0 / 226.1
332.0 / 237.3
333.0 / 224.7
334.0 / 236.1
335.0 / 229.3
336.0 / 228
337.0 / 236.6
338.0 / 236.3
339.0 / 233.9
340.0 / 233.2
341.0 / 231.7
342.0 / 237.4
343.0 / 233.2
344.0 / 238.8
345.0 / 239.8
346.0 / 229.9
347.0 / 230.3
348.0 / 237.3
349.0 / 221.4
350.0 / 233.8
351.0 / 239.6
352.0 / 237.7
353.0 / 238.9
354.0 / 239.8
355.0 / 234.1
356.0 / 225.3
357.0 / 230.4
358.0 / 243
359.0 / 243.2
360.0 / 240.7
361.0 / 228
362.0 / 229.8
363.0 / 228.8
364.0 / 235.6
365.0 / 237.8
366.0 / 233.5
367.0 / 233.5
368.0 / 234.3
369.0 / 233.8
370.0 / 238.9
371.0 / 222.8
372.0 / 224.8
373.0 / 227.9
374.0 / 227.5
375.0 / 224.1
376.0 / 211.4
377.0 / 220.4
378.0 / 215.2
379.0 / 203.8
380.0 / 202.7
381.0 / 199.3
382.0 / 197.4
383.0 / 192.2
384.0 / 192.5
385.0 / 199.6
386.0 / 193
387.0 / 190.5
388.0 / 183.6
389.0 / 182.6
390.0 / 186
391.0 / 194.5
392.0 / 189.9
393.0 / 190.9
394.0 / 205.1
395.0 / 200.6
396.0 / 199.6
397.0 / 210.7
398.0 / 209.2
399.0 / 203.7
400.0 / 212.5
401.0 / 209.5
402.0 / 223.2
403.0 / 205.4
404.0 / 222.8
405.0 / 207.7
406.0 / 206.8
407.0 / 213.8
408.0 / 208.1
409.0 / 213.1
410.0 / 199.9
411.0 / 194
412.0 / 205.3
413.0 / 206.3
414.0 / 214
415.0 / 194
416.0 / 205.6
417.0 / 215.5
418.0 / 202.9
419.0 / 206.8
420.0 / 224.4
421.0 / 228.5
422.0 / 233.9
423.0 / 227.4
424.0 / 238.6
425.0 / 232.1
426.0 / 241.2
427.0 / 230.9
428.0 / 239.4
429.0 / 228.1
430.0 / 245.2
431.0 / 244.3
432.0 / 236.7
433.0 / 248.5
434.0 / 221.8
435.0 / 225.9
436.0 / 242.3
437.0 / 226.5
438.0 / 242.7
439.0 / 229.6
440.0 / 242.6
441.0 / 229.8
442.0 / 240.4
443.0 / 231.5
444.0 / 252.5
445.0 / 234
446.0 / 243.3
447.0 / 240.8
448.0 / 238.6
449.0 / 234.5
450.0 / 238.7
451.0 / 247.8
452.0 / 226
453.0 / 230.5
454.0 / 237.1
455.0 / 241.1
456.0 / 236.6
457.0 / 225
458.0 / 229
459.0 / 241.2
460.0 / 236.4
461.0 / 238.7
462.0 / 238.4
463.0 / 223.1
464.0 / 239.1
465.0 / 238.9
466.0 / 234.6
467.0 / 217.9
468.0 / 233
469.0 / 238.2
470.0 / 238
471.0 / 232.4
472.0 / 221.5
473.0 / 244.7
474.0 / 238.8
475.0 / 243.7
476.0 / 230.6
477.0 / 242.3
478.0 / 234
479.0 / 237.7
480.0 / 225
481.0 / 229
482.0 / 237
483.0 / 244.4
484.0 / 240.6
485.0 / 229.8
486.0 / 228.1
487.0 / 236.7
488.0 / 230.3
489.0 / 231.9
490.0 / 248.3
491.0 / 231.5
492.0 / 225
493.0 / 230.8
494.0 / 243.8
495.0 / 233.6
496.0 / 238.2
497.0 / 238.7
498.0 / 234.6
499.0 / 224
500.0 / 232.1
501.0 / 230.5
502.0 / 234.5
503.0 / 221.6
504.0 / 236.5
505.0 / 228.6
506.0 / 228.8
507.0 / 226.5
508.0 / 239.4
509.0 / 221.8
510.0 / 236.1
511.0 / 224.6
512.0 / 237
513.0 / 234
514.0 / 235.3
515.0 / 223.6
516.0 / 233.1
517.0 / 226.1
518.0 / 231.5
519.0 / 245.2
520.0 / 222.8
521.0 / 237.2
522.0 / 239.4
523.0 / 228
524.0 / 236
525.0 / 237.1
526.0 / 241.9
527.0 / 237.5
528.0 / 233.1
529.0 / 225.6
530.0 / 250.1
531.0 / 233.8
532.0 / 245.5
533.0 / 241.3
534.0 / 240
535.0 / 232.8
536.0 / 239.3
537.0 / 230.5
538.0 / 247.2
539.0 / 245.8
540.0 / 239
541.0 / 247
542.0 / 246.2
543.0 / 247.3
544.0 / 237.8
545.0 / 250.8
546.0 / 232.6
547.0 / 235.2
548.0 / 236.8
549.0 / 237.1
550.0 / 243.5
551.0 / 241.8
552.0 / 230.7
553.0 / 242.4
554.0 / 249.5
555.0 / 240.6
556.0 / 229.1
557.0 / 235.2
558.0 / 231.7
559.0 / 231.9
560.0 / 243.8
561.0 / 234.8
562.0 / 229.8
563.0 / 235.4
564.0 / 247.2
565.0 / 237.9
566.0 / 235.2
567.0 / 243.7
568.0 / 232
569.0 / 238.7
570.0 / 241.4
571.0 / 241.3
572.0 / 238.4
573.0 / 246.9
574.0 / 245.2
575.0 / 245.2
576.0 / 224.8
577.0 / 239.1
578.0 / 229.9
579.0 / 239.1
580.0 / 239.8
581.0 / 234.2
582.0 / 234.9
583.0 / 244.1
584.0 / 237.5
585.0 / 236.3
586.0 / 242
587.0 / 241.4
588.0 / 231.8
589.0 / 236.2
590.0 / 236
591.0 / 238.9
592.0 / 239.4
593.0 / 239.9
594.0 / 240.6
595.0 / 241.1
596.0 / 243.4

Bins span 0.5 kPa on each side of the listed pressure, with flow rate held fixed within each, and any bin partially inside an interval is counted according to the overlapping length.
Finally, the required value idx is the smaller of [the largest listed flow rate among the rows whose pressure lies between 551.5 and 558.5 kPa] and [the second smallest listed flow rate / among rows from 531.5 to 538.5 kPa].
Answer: 233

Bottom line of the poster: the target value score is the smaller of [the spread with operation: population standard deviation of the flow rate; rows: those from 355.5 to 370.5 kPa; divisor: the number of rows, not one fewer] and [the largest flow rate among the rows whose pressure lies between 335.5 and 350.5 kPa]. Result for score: 5.3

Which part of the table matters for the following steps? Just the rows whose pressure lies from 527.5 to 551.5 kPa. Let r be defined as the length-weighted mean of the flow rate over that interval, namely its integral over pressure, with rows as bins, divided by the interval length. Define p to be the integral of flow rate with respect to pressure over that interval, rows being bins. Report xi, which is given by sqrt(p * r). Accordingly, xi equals 1176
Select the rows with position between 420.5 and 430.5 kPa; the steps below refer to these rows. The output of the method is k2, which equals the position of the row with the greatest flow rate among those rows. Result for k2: 430.0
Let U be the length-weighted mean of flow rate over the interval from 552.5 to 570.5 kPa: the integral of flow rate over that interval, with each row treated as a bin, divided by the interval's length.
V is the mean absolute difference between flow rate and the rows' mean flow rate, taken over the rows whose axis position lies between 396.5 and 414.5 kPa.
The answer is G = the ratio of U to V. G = 47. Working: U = 238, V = 5.1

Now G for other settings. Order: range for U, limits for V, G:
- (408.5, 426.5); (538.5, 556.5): 41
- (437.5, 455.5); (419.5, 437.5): 34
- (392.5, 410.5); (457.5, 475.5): 36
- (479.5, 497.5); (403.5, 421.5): 32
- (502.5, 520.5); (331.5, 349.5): 57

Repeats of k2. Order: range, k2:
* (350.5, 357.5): 354.0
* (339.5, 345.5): 345.0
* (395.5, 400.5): 400.0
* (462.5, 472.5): 464.0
